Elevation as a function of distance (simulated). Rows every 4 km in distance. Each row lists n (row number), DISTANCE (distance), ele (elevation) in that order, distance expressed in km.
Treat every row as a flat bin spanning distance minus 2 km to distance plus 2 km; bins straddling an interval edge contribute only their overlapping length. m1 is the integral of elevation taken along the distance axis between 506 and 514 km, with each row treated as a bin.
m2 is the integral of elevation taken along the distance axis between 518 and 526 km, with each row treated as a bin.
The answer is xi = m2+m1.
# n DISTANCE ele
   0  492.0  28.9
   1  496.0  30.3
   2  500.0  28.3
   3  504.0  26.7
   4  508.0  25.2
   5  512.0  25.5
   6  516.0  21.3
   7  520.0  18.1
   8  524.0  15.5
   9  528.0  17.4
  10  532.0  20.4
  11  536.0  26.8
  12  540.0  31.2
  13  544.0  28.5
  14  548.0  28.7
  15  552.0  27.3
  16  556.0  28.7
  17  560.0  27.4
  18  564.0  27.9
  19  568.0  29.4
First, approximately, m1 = 203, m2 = 134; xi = 337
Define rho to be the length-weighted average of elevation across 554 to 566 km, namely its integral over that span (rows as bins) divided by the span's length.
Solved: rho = 28.0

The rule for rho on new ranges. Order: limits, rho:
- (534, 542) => 29.0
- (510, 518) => 23.4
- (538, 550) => 29.5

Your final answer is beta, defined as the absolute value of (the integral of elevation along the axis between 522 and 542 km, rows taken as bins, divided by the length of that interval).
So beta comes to 22.3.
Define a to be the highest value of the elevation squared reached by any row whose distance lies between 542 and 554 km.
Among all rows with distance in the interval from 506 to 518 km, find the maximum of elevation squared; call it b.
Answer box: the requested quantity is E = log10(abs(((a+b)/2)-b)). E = 1.94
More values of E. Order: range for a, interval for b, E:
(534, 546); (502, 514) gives 2.11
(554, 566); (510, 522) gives 1.94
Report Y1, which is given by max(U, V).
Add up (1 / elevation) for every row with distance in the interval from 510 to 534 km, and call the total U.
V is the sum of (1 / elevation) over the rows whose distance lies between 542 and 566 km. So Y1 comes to 0.31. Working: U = 0.31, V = 0.214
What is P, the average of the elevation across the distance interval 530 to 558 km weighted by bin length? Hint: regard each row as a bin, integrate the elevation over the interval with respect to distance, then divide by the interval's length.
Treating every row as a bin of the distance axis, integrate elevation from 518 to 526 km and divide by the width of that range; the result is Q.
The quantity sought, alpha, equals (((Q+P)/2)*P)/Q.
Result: 36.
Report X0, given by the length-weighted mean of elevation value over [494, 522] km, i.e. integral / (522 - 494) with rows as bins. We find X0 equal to 25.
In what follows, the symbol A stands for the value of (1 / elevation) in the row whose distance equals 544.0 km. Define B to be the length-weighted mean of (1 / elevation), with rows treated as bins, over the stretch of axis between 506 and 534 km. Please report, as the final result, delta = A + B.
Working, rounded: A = 0.0351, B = 0.0503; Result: 0.085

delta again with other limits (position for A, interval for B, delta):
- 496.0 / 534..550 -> 0.068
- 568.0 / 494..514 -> 0.071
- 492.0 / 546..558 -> 0.070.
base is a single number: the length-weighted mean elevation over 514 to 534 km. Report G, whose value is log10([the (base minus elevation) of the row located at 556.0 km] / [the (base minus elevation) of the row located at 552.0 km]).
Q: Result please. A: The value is 0.06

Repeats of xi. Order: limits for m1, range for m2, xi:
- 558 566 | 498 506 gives 441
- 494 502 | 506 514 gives 437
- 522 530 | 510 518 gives 319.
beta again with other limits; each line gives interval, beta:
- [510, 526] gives 20.1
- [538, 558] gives 28.9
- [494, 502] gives 29.3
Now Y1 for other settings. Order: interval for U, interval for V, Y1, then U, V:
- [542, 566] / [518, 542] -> 0.30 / 0.21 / 0.296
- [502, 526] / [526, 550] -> 0.28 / 0.28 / 0.246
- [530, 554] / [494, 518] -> 0.23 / 0.22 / 0.232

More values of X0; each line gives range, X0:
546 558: 28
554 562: 28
